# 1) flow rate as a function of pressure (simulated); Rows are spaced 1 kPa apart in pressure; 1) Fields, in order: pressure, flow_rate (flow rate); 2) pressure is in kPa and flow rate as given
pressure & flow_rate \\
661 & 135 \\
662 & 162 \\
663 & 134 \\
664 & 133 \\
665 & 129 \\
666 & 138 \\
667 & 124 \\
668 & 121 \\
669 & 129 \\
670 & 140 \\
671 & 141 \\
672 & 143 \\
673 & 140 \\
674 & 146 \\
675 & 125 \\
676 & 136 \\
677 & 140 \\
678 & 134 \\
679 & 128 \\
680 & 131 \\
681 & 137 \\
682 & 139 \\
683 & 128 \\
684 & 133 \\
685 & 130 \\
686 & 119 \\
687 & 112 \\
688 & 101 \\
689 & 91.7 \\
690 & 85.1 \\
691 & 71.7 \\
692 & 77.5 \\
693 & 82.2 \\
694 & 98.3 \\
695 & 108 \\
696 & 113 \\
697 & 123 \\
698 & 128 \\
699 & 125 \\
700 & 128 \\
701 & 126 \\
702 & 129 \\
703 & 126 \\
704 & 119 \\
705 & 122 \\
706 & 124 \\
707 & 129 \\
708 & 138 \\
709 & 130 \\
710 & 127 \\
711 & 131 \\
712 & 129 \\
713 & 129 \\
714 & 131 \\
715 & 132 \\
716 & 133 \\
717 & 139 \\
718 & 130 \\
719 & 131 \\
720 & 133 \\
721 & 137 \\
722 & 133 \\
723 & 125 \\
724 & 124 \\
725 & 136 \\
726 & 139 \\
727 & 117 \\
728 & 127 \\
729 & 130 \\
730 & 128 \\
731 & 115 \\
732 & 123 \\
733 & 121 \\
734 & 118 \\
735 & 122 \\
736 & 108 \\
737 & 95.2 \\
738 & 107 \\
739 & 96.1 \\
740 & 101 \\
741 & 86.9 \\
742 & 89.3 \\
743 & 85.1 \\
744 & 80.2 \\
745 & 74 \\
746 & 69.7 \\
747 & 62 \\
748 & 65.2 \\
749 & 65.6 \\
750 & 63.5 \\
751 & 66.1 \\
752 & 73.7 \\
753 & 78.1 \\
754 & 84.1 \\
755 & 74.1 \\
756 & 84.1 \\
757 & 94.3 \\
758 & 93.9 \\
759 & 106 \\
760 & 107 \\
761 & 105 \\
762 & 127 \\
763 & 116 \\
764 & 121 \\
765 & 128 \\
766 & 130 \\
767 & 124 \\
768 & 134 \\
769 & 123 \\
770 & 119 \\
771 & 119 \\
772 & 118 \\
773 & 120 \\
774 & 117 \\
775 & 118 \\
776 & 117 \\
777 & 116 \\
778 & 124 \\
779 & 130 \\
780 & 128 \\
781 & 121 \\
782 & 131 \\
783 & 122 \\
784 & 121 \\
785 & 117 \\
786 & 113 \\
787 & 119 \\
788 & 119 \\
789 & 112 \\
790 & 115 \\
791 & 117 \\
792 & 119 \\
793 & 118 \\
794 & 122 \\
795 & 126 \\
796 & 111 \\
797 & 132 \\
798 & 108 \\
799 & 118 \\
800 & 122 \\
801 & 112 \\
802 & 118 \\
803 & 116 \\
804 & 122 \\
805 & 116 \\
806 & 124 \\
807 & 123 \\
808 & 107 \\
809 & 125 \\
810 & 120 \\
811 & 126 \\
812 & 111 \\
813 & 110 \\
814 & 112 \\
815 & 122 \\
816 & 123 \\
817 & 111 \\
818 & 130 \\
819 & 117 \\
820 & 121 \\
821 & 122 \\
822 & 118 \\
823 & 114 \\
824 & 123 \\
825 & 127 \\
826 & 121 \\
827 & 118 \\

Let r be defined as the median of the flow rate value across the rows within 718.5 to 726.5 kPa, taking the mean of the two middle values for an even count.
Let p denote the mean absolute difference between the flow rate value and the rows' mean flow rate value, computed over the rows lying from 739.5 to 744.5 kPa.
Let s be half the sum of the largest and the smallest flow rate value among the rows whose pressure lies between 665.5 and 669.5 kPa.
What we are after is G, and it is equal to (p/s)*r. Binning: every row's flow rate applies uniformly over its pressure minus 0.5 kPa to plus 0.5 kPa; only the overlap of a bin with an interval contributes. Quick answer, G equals 5.5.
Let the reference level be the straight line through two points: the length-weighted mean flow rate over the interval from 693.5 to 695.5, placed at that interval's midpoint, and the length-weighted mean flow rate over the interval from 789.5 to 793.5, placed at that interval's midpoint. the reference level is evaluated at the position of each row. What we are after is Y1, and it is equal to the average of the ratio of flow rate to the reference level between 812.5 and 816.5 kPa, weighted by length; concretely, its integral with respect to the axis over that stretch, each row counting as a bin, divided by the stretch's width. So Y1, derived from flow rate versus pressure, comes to 0.97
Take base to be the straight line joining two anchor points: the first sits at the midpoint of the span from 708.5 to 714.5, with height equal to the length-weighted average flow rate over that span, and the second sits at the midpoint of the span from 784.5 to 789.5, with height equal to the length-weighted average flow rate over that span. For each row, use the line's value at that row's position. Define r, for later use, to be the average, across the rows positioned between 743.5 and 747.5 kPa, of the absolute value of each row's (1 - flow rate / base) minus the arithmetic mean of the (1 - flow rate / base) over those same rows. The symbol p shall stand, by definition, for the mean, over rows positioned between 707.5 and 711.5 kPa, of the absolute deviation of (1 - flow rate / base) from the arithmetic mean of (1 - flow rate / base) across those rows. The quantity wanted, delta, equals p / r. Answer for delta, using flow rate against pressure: 0.5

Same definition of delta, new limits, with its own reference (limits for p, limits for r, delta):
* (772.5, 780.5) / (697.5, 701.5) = 4.7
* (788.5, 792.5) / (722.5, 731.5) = 0.5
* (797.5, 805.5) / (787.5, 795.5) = 1.1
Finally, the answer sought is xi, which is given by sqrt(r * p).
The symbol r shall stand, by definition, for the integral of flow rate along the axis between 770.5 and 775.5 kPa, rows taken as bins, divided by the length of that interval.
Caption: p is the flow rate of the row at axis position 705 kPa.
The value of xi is 120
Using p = 122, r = 118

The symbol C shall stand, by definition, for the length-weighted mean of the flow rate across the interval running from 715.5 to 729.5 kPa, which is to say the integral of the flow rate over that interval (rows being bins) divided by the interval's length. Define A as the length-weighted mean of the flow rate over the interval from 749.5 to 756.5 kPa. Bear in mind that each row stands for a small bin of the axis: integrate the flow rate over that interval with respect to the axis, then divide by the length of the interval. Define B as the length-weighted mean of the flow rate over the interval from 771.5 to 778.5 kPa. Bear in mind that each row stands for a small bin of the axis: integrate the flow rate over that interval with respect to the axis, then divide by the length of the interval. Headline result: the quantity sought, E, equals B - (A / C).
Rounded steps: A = 75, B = 119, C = 131.0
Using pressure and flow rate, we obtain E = 118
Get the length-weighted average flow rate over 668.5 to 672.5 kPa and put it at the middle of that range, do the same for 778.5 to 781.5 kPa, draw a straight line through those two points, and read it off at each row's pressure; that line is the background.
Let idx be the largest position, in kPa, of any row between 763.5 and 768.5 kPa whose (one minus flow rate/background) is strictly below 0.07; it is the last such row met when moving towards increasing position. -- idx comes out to 768 kPa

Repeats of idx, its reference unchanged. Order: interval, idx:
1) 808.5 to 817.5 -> 816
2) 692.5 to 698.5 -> 698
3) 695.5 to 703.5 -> 703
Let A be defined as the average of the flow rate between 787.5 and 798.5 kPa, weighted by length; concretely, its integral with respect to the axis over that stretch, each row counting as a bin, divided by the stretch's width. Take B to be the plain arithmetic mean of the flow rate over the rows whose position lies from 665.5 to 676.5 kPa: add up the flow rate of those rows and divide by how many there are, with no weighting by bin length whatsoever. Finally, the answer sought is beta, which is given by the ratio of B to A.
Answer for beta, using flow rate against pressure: 1.14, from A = 118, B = 135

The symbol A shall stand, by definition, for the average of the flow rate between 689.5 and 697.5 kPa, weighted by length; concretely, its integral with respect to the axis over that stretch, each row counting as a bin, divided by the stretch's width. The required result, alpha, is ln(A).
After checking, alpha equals 4.55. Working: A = 95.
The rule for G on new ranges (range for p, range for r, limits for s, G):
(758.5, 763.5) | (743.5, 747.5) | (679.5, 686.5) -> 4.1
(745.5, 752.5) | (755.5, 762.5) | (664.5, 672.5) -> 2.3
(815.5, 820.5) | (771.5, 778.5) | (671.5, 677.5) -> 4.5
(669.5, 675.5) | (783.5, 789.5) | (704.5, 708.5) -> 4.3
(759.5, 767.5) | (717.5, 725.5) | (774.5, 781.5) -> 8.4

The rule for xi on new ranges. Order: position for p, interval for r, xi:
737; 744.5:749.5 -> 80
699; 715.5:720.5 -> 129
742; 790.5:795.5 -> 104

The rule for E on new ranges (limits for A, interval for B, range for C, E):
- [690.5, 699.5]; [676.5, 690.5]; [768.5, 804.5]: 121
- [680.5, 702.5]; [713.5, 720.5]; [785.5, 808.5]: 132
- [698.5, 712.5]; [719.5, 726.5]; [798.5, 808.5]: 131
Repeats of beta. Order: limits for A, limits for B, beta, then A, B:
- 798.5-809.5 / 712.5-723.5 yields 1.12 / 118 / 132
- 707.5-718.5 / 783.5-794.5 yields 0.89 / 132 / 117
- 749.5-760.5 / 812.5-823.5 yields 1.41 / 84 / 118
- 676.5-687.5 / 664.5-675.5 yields 1.03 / 130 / 134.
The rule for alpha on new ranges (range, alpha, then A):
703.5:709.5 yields 4.84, 127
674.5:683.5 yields 4.89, 133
